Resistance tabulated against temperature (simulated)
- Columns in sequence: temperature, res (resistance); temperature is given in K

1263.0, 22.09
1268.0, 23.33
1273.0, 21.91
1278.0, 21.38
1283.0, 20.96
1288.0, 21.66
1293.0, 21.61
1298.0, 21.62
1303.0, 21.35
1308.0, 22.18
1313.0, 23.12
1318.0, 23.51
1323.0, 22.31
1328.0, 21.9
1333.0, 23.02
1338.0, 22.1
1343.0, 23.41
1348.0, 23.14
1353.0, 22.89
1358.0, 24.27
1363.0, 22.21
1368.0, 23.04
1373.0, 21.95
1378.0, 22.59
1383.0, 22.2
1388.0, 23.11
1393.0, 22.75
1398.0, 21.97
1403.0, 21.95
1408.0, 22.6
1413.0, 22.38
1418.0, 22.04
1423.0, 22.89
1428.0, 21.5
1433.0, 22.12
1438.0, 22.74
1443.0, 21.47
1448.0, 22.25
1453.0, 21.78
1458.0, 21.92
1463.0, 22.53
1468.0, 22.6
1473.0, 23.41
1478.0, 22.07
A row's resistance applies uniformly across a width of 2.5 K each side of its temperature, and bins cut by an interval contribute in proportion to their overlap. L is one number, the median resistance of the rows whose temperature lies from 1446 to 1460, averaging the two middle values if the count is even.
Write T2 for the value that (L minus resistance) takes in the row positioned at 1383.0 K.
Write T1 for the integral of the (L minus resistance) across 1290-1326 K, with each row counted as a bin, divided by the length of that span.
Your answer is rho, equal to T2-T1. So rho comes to 0.0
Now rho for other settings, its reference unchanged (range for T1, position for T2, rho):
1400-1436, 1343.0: -1.2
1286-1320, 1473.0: -1.3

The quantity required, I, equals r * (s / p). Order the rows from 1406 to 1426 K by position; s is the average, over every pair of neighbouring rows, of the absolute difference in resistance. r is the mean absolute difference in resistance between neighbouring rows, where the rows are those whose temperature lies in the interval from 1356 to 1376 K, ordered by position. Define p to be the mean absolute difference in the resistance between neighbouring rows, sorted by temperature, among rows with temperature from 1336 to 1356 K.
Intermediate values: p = 0.6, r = 1.33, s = 0.5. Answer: 1.02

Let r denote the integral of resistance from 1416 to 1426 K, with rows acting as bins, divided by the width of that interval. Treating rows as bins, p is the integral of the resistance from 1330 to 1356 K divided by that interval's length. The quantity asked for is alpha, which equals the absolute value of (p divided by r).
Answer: 1.02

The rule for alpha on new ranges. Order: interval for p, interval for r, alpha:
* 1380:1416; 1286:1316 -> 1.02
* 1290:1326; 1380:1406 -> 0.99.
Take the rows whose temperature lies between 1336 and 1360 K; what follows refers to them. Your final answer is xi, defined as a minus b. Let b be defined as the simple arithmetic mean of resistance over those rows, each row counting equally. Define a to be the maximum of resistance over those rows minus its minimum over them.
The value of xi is -21.0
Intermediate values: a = 2.2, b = 23.2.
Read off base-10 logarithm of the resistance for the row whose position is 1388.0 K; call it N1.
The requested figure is 1.36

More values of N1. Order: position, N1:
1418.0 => 1.34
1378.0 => 1.35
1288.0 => 1.34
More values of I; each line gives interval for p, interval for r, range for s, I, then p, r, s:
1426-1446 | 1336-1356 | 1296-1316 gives 0.50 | 0.8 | 0.61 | 0.7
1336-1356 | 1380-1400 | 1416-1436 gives 1.07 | 0.6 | 0.68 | 1.0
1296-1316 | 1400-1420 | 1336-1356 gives 0.36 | 0.7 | 0.40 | 0.6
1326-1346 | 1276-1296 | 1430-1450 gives 0.31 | 1.1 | 0.39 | 0.9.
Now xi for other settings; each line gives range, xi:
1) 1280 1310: -20.3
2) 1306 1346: -21.1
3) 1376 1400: -21.4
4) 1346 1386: -20.5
